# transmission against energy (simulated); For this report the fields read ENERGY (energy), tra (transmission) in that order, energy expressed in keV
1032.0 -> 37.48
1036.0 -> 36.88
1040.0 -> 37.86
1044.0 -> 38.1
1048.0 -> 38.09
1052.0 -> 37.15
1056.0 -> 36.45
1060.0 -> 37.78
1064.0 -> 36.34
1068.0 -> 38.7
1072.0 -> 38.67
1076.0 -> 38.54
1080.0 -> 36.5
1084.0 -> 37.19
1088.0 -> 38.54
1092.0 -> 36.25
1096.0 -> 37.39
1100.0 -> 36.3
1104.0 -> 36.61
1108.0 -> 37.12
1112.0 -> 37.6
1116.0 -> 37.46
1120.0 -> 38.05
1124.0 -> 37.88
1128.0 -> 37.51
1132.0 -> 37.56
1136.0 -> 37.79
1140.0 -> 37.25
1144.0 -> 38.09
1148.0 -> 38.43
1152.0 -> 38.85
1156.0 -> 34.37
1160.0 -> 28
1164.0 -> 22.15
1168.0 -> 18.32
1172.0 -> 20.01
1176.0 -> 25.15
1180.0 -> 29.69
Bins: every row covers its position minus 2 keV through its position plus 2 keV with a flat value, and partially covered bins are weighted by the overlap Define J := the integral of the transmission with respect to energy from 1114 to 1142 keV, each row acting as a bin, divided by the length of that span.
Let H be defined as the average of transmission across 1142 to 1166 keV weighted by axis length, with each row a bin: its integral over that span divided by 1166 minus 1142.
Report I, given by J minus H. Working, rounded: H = 33.3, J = 37.6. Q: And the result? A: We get 4.3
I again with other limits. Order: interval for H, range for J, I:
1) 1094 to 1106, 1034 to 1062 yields 0.7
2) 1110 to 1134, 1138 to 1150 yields 0.2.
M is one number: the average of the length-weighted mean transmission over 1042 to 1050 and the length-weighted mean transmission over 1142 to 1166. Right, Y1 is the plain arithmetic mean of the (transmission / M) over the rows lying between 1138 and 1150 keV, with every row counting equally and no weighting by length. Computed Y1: 1.062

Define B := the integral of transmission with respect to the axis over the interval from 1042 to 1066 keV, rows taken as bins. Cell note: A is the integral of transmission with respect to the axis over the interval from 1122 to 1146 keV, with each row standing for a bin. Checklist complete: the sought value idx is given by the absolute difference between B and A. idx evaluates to 9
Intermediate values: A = 904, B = 896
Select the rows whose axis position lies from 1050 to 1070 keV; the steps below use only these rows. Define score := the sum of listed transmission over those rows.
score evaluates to 186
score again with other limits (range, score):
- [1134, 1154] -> 190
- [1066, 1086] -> 190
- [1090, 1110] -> 184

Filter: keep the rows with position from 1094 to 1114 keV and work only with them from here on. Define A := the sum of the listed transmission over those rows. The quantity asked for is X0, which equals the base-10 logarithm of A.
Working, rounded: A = 185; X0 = 2.3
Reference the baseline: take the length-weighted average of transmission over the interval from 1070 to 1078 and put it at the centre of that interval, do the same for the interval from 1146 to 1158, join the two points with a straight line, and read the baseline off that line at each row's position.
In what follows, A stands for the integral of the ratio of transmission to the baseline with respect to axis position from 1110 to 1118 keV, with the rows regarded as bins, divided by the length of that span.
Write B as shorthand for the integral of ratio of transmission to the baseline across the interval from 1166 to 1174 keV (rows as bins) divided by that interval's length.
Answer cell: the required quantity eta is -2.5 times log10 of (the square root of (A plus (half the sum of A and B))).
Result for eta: -0.302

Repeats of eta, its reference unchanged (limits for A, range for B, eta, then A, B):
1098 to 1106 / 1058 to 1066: -0.352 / 0.957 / 0.95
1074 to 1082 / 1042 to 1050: -0.362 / 0.974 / 0.97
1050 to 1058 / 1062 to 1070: -0.349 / 0.945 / 0.97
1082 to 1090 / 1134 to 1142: -0.371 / 0.986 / 1.00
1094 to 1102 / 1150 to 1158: -0.360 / 0.965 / 0.98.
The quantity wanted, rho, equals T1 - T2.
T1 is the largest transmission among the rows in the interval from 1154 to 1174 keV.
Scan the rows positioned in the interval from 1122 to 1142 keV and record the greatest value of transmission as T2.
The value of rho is -3.5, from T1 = 34.37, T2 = 37.88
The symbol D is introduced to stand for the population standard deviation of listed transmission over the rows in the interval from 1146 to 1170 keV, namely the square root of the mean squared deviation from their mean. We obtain 7.9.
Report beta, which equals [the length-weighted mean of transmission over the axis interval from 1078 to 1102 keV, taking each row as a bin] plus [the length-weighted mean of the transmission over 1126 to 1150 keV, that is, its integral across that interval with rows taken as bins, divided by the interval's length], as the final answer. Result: 74.8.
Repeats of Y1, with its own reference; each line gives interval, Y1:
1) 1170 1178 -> 0.632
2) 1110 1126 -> 1.057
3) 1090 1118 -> 1.035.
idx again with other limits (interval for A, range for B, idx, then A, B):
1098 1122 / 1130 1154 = 19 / 893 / 912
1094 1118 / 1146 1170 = 169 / 890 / 720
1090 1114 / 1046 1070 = 13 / 885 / 898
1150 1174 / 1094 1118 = 243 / 647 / 890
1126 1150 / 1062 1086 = 3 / 907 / 904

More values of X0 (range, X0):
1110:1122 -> 2.1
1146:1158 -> 2.0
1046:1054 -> 1.9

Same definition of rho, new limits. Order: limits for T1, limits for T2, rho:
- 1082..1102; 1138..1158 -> -0.3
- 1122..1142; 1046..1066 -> -0.2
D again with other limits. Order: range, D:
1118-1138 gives 0.2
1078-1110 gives 0.7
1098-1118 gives 0.5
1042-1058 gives 0.7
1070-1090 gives 0.9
